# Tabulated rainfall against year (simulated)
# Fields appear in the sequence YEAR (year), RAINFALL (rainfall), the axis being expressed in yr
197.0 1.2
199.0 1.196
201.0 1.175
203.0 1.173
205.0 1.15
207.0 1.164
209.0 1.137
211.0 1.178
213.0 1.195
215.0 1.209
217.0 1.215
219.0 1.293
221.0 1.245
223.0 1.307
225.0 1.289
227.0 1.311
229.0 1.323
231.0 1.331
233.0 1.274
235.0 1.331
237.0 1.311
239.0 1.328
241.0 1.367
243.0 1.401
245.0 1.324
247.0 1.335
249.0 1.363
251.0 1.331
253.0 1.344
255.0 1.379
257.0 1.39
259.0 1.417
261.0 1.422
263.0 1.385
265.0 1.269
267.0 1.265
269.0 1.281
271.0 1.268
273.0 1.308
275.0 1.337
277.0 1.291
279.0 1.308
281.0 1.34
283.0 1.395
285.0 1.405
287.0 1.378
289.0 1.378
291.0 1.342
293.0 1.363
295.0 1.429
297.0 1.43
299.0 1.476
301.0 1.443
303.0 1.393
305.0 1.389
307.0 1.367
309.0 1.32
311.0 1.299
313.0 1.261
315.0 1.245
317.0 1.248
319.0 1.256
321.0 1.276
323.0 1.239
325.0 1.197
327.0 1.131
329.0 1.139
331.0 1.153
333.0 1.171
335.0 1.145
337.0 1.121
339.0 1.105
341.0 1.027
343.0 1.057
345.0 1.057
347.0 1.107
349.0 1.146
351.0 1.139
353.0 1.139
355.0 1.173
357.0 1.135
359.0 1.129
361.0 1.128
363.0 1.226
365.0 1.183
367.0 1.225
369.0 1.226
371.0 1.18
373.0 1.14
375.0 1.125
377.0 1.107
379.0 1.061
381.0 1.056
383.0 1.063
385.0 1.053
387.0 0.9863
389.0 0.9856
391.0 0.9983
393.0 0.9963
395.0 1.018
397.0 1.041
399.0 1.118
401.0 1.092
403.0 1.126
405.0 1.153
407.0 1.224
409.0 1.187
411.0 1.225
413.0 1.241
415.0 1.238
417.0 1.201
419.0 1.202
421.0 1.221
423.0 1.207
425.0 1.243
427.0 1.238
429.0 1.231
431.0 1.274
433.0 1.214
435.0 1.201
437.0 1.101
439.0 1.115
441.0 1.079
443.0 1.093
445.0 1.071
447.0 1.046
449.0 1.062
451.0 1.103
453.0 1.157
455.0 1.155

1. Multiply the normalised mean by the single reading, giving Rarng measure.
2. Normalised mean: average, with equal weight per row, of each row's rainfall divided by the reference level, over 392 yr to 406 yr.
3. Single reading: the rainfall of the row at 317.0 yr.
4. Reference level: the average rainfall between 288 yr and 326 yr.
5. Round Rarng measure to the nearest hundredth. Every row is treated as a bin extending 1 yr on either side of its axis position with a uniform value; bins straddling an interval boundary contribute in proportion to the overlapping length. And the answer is 1.01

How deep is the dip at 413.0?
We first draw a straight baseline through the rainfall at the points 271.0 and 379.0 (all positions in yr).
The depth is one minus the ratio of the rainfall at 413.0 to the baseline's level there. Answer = -0.25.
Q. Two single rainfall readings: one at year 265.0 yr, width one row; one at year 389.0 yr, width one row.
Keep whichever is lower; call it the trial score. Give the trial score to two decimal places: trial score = 0.99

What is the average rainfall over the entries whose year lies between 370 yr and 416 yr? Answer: 1.10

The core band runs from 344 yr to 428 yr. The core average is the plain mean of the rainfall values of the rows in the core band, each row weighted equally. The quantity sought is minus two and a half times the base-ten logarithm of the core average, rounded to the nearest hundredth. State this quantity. -0.14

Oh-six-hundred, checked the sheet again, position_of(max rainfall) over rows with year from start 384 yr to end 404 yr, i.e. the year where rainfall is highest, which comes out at 403.0 yr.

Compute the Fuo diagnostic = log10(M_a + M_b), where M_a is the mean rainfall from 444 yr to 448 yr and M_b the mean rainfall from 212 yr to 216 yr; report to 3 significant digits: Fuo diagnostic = 0.354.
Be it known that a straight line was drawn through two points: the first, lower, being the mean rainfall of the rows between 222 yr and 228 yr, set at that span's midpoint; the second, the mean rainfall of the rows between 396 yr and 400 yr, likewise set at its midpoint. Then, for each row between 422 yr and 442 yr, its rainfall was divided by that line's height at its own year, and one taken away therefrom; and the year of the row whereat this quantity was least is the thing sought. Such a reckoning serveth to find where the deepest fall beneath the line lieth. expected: 441.0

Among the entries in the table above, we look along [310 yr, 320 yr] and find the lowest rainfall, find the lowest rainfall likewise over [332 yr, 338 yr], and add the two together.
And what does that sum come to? 2.37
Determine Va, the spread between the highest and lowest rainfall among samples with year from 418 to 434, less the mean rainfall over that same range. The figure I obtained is -1.16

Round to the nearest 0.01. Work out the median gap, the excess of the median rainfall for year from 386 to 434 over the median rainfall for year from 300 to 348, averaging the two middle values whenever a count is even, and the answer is -0.02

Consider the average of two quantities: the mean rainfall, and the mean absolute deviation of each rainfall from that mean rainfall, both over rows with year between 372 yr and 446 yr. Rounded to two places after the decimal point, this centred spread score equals 0.60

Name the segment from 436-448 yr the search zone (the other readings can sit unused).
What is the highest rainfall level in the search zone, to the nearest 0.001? 1.115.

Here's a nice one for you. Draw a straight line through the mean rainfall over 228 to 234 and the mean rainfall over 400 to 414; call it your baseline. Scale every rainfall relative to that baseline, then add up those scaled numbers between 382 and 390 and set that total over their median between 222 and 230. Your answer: 3.44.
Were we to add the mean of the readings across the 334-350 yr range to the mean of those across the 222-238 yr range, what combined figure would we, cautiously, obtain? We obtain 2.41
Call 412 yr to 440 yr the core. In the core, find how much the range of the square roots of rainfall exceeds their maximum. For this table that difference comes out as -1.05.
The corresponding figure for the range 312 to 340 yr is -1.05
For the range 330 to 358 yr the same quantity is -1.01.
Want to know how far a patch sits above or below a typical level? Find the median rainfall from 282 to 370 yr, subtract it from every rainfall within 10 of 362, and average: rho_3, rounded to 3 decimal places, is -0.052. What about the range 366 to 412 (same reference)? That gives -0.122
